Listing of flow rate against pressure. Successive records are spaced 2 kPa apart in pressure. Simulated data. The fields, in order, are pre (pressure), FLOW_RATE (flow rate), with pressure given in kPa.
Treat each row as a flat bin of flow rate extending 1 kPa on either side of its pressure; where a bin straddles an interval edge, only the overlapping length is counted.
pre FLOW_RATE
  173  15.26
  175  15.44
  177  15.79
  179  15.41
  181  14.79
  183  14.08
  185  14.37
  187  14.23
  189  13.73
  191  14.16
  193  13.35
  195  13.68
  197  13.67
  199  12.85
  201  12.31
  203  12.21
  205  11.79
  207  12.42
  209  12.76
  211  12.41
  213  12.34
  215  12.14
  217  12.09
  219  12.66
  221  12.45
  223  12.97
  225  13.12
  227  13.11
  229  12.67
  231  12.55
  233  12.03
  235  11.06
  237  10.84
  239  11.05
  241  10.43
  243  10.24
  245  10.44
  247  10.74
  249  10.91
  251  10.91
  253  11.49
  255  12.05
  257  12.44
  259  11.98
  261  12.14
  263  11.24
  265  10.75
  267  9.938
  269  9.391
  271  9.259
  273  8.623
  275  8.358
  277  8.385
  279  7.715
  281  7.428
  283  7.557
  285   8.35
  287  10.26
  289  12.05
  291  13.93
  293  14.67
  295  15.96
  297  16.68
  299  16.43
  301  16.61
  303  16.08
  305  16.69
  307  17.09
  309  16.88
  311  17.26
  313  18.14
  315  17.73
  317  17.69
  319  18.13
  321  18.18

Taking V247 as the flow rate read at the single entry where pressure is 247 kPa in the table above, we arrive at 10.74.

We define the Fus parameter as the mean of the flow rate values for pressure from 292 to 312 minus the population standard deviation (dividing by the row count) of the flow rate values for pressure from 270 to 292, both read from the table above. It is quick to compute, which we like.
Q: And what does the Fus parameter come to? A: 14.5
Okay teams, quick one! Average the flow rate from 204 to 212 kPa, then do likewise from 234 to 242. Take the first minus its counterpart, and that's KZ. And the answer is 1.5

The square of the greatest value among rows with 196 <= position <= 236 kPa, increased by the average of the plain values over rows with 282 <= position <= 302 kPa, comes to 200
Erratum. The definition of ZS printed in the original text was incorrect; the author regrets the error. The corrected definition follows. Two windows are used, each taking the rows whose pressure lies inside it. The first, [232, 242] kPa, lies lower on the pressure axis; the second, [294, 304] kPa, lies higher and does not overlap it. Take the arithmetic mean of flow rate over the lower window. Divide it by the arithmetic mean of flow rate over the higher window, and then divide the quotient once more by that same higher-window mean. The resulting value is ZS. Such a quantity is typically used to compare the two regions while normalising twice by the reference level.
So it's 0.04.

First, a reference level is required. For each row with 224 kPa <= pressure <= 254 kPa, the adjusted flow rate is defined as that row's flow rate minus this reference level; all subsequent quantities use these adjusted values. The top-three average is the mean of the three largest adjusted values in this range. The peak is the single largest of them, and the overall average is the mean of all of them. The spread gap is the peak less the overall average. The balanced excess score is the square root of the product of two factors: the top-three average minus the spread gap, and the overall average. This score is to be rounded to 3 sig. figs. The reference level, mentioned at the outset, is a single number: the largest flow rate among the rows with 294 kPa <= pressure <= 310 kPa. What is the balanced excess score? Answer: 5.73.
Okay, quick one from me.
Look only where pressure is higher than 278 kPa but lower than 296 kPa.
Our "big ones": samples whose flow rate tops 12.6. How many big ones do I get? 3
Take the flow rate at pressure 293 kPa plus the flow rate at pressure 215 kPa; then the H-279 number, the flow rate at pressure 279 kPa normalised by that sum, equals 0.29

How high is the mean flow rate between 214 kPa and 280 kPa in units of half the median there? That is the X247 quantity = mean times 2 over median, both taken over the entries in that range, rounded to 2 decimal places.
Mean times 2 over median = 2.01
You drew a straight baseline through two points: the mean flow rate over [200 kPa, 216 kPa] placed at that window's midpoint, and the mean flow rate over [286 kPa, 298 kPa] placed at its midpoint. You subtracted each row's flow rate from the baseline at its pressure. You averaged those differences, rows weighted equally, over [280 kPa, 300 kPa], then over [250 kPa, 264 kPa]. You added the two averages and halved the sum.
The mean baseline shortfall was 1.5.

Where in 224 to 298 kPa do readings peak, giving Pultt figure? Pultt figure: 297 kPa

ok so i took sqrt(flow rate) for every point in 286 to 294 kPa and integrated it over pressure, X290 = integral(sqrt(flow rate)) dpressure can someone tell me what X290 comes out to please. 28.5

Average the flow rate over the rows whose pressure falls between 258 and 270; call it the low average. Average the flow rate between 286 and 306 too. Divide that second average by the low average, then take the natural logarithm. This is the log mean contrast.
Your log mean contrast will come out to 0.31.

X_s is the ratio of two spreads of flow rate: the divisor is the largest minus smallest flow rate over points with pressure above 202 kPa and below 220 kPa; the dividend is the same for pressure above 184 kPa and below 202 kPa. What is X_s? 2.1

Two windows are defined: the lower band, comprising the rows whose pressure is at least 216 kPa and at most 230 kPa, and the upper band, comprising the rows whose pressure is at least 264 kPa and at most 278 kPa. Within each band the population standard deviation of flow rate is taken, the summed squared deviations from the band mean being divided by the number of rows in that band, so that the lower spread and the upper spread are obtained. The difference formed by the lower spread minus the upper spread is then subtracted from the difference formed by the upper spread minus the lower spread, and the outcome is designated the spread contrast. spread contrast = 0.94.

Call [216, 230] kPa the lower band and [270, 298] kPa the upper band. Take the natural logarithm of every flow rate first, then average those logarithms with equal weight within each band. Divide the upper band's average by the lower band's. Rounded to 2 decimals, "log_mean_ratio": 0.91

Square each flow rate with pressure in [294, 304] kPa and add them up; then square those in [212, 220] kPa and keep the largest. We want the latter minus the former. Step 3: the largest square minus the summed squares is -1177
